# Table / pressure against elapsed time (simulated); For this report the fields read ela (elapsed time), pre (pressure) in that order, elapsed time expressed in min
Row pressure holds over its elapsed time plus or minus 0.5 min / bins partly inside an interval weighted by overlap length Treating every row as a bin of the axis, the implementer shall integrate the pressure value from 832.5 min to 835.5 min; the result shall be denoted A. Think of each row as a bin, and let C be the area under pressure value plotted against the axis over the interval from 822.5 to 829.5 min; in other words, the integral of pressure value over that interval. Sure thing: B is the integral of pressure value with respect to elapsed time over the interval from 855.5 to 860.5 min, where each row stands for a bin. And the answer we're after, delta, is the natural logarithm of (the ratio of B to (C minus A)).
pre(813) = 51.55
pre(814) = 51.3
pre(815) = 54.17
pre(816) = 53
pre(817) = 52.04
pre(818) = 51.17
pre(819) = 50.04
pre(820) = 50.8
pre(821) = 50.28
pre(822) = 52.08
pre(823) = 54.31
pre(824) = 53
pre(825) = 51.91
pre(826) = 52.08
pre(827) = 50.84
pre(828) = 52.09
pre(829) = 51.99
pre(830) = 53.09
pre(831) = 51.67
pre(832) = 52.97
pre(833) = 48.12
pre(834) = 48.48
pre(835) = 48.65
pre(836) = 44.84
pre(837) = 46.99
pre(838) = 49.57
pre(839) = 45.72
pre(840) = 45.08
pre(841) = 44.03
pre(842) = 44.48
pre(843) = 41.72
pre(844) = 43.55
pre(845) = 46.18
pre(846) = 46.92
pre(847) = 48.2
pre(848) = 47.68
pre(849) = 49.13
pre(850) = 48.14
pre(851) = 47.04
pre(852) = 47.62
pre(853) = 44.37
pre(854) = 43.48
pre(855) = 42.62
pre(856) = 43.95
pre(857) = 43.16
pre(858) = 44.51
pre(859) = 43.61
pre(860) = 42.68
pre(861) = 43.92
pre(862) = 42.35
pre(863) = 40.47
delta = 0.0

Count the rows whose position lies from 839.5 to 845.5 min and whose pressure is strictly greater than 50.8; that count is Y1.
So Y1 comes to 0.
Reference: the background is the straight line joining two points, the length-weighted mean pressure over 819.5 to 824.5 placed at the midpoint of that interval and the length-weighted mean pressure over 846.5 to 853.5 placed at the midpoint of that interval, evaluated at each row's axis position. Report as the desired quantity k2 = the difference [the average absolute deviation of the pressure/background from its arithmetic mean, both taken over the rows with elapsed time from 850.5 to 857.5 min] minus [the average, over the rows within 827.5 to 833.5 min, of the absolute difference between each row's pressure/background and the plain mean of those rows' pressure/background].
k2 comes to 0.008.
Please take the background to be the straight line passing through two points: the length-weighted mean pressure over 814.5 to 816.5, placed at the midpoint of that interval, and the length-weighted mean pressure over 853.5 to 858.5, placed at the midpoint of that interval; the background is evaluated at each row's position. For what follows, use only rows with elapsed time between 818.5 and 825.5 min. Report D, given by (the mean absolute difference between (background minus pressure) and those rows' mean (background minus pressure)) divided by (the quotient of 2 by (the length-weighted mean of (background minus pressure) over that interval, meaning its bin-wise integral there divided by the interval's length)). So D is 0.2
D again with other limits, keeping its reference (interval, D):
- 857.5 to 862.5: -0.2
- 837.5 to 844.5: 1.5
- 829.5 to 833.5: -1.4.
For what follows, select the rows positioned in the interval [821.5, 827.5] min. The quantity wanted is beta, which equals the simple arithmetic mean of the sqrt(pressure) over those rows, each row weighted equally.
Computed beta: 7.2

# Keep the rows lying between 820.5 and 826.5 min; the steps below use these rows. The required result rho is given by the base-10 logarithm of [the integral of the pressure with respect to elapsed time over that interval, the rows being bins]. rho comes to 2.50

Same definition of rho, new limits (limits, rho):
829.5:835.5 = 2.48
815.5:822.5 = 2.56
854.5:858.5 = 2.24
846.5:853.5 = 2.52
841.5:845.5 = 2.25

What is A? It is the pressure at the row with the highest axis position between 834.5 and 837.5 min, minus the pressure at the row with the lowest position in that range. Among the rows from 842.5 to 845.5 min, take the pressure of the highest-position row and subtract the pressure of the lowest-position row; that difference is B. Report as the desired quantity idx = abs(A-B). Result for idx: 6.1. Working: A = -1.7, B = 4.5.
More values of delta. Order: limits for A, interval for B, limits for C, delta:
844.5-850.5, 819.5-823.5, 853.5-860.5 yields 2.5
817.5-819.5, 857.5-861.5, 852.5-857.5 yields 0.4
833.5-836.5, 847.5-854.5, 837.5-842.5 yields 1.3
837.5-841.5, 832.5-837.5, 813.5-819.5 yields 0.6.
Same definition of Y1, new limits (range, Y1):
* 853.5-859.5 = 0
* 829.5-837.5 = 3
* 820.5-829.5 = 8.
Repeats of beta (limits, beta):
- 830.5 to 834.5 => 7.1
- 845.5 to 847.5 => 6.9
